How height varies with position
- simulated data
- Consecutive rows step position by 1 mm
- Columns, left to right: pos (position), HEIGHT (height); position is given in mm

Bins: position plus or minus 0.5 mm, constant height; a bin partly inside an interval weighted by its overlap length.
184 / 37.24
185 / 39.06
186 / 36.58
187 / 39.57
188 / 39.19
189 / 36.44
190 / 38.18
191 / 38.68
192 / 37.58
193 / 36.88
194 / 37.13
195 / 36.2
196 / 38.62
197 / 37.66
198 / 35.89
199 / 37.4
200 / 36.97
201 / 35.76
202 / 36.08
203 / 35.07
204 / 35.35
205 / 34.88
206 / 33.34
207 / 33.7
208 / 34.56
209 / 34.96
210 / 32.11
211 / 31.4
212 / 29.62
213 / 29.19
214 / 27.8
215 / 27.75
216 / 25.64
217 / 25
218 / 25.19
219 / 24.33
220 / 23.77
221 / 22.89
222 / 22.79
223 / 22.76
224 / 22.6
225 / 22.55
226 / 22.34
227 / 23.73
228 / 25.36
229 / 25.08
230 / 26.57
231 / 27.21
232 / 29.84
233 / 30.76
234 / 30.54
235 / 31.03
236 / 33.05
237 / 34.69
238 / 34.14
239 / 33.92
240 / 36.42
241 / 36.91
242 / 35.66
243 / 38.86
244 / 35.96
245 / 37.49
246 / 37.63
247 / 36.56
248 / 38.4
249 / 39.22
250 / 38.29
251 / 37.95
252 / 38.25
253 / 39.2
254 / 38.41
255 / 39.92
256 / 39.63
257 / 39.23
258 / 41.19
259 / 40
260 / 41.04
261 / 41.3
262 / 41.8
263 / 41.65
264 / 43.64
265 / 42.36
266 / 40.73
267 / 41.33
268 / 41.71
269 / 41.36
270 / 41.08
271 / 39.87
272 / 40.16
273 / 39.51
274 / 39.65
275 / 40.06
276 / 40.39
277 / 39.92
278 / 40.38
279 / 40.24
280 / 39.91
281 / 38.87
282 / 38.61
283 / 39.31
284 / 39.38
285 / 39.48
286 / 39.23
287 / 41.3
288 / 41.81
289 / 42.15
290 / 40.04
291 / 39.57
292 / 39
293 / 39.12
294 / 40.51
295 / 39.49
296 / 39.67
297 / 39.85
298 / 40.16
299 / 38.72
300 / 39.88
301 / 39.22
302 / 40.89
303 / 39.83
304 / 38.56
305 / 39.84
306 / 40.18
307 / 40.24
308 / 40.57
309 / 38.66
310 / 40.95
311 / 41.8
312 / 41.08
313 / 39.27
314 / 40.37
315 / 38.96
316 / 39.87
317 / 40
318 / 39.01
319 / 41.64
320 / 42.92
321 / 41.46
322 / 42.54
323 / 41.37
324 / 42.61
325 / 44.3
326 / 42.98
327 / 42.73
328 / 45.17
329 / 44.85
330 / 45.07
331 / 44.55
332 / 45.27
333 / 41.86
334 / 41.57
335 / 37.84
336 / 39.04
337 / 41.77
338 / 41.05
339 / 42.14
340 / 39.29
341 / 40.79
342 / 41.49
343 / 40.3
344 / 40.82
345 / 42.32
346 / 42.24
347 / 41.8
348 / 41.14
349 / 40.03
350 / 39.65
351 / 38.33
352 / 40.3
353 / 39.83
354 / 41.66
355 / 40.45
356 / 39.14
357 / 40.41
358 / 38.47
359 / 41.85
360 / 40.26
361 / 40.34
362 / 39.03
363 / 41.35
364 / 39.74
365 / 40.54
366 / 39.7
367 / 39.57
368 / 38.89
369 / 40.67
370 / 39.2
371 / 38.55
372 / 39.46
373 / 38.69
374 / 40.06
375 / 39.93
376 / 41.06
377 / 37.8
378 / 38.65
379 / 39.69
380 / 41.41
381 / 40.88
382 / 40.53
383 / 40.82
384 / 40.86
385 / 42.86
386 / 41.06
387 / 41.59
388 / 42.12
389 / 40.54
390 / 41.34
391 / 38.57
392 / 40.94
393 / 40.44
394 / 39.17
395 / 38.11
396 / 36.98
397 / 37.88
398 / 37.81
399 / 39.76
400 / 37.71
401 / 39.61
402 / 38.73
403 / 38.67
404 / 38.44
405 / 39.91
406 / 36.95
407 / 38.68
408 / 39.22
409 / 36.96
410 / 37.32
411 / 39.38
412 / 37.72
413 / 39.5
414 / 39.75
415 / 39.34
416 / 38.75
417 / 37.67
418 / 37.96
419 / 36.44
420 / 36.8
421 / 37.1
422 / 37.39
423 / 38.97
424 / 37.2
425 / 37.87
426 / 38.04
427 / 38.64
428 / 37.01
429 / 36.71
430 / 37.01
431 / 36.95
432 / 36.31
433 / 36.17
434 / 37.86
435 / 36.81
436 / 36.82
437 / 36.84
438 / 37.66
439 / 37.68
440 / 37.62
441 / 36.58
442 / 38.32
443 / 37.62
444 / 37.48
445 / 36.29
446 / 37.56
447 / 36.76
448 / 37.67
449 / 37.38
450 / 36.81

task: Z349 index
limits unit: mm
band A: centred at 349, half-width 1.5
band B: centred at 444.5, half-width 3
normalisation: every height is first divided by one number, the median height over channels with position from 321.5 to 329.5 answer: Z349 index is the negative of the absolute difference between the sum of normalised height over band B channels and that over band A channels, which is -2.4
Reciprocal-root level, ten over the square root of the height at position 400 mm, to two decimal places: 1.63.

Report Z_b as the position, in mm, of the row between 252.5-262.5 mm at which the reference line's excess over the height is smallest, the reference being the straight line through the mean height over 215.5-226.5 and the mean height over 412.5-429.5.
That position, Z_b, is 262 mm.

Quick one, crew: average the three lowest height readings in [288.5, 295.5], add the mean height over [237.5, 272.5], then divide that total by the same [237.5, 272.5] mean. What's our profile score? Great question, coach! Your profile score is 2.00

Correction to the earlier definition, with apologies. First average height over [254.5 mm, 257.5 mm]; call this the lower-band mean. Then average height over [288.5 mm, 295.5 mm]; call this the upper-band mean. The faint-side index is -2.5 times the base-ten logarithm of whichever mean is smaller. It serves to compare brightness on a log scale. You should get -3.99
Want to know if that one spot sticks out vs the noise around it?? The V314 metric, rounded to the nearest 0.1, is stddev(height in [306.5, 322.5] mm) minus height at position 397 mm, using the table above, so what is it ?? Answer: -36.6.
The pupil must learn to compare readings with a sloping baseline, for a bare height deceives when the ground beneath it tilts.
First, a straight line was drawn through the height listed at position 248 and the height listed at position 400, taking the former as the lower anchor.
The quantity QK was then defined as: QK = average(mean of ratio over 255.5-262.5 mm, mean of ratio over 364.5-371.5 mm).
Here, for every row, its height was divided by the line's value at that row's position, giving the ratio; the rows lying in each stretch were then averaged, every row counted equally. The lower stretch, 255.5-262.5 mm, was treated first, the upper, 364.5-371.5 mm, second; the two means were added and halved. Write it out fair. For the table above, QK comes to 1.05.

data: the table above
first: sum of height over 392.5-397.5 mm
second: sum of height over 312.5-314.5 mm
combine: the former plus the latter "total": 272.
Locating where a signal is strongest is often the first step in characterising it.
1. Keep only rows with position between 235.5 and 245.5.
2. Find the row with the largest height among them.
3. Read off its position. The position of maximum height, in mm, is 243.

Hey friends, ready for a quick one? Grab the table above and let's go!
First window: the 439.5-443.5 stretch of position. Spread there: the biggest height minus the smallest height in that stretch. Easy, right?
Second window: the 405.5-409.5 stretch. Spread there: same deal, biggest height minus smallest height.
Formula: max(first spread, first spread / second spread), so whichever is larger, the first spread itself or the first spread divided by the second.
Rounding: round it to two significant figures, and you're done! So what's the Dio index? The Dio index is 1.7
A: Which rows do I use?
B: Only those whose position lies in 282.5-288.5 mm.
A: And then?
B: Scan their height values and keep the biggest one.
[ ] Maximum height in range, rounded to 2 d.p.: 41.81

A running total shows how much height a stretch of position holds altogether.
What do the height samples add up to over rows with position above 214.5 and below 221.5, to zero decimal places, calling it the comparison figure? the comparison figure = 175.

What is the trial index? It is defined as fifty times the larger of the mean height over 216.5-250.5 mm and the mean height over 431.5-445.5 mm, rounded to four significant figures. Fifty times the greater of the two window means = 1857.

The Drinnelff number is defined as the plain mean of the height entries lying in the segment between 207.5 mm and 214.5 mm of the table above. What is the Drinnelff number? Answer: 31.4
